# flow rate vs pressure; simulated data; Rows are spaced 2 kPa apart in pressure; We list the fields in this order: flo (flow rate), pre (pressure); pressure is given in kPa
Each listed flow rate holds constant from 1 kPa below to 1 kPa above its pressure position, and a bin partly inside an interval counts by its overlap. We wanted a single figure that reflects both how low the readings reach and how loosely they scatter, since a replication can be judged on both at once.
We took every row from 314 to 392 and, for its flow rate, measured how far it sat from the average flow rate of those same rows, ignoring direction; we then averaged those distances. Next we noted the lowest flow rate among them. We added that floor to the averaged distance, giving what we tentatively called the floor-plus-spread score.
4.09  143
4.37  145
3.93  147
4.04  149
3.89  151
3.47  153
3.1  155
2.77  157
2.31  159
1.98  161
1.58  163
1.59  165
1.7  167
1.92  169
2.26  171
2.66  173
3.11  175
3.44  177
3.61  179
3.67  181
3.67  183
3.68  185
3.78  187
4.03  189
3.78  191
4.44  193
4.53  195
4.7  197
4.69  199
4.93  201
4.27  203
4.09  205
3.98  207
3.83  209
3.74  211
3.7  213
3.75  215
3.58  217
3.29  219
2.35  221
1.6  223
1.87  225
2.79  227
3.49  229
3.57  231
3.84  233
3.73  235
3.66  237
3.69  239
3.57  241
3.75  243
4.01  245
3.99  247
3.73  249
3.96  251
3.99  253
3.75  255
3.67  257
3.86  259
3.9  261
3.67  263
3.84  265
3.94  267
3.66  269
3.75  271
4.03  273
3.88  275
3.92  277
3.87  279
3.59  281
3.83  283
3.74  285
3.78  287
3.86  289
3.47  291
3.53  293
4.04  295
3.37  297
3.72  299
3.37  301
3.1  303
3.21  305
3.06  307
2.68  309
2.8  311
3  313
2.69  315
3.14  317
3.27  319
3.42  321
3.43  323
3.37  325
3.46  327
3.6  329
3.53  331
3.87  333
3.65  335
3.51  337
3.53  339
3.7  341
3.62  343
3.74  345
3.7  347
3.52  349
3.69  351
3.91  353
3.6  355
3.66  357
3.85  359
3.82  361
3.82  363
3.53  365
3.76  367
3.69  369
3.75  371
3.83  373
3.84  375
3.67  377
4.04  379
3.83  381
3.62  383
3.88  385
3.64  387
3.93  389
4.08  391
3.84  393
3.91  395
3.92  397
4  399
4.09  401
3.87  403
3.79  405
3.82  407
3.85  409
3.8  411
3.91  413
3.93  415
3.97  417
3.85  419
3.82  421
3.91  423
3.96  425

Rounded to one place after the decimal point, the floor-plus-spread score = 2.9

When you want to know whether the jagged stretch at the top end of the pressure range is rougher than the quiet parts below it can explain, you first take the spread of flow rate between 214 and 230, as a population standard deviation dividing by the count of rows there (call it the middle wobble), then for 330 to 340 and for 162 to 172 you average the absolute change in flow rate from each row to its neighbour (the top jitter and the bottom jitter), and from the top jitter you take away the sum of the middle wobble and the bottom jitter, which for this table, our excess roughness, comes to -0.8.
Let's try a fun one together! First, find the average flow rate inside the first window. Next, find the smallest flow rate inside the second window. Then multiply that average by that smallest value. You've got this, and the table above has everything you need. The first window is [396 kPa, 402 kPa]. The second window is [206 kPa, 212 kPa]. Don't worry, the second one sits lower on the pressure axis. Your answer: 15.0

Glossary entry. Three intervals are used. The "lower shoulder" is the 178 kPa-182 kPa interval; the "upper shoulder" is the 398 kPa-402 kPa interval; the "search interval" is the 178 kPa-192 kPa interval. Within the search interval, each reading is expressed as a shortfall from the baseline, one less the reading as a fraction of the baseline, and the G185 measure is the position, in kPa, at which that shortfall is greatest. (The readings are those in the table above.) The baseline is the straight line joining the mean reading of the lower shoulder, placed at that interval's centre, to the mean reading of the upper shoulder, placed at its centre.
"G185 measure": 179 kPa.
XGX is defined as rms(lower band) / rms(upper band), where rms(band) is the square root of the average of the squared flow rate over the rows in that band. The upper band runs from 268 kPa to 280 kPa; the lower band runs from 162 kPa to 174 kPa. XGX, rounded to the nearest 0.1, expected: 0.5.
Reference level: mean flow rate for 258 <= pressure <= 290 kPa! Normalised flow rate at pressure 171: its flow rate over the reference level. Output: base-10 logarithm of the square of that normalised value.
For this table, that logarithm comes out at -0.46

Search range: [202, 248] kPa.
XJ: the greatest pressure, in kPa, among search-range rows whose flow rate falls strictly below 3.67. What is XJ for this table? 241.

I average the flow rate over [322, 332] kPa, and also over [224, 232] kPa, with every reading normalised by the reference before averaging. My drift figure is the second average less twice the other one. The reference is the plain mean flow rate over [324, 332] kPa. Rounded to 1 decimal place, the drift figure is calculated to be -1.2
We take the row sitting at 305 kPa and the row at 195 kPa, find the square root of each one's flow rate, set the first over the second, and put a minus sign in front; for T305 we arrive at -0.84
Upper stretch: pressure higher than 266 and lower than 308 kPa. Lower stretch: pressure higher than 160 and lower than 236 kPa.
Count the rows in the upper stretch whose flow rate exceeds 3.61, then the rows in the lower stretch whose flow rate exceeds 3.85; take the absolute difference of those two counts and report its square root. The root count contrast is 2.0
